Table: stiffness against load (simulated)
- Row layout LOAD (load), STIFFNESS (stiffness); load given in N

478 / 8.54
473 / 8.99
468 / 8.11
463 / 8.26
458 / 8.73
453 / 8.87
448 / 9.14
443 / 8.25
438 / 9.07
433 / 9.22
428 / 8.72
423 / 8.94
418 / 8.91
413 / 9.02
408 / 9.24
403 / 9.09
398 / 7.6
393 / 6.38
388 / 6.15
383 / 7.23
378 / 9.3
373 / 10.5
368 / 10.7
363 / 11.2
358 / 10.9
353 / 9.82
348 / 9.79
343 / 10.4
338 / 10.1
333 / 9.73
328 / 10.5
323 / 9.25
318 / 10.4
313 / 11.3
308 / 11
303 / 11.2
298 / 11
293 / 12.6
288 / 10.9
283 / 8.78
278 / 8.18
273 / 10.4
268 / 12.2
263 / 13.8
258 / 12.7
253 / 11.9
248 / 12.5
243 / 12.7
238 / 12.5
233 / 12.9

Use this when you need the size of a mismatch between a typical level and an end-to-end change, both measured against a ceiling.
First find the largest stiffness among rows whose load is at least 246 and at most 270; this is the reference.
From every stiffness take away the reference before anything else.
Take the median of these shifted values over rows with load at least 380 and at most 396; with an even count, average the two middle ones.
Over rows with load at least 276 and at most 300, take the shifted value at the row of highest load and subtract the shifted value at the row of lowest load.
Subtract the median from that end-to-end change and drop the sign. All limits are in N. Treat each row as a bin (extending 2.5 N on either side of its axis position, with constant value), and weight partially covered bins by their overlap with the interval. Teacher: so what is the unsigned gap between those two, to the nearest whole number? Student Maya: 10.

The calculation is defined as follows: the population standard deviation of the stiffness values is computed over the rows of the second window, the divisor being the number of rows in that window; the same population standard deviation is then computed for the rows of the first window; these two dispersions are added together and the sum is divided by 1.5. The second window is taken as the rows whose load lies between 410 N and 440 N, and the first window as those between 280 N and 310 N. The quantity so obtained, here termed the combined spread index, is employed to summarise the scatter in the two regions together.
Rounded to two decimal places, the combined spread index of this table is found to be 0.85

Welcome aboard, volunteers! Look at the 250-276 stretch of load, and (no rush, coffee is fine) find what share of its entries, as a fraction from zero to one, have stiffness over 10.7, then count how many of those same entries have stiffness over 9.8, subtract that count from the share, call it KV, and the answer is -4.2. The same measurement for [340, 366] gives -3.6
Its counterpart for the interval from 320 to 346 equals -3.0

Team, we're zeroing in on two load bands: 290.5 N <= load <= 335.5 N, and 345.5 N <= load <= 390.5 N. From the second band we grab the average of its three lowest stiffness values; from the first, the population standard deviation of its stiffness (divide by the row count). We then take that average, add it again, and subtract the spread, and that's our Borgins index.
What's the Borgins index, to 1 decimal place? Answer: 14.2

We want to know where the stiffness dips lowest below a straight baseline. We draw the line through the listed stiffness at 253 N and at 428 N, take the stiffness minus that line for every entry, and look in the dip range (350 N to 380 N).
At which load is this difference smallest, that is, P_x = 378 N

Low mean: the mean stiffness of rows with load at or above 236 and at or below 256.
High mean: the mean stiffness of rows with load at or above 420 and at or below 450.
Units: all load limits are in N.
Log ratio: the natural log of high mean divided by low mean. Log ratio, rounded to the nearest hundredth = -0.33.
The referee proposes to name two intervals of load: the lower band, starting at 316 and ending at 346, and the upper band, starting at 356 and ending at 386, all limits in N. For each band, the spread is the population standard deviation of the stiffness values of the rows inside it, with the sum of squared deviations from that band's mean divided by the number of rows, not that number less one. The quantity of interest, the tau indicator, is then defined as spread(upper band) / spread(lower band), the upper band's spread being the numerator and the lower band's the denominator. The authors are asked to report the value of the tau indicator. 3.1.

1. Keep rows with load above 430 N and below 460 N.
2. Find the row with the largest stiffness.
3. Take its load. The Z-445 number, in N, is 433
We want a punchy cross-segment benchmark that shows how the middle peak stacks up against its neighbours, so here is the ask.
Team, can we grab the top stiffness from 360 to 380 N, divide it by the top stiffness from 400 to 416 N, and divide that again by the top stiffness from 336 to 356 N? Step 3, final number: 0.117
